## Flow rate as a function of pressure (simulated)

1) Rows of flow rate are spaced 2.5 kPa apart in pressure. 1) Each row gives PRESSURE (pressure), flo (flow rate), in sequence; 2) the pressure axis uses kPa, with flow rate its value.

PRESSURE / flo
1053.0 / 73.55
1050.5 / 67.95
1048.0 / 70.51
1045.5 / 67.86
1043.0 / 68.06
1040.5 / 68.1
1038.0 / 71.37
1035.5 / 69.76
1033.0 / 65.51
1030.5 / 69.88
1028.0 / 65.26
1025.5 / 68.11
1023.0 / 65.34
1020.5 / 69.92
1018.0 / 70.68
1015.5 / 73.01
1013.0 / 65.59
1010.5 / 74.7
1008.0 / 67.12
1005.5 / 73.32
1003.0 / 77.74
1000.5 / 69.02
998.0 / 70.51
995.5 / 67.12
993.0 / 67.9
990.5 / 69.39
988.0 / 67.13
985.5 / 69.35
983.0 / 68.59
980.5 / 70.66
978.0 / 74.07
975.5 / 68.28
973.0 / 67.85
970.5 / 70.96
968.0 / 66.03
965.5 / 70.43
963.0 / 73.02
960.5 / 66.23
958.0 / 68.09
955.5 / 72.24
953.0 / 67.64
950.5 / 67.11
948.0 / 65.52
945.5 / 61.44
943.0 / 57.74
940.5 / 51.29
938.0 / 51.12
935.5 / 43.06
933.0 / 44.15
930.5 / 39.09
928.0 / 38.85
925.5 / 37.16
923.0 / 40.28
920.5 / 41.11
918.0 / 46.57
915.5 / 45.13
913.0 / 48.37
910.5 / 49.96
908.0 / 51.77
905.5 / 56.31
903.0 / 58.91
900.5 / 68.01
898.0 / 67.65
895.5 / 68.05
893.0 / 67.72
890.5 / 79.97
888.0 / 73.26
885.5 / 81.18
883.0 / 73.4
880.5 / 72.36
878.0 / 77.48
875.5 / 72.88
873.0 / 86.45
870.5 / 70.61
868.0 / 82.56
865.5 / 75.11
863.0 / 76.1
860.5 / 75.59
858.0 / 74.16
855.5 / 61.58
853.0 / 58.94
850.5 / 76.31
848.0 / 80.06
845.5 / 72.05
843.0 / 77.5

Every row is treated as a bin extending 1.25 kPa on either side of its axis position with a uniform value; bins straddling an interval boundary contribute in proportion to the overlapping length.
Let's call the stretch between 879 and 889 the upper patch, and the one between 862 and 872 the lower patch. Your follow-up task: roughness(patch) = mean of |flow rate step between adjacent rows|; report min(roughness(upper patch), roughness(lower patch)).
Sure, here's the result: 5.6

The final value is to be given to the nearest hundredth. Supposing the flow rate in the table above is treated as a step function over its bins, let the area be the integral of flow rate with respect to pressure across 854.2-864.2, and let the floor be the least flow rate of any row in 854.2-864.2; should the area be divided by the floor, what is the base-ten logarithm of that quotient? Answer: 1.07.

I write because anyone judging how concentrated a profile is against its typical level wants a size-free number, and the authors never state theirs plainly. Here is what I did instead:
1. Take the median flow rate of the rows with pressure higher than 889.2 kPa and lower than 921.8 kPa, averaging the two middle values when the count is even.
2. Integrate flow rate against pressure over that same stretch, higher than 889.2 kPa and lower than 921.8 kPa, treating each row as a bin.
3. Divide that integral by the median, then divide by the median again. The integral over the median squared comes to 0.59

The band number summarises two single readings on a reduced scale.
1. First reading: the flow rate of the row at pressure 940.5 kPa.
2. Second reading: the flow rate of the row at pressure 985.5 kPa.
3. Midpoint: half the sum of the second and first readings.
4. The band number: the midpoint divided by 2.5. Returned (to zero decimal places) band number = 24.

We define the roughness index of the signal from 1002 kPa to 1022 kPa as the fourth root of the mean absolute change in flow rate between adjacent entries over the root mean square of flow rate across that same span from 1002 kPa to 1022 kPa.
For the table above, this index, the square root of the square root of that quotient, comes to 0.524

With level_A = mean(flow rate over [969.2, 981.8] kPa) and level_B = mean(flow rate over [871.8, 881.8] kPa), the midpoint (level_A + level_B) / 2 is 73.8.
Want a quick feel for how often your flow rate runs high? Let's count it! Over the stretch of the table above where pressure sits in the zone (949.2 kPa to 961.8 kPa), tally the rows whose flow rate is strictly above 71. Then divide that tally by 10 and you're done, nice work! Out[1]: 0.10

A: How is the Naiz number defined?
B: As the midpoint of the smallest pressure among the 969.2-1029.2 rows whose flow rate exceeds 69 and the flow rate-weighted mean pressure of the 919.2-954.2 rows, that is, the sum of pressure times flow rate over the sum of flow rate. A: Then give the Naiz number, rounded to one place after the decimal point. 954.7 kPa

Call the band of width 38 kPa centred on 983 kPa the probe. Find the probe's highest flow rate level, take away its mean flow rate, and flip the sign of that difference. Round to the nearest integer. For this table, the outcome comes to -5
